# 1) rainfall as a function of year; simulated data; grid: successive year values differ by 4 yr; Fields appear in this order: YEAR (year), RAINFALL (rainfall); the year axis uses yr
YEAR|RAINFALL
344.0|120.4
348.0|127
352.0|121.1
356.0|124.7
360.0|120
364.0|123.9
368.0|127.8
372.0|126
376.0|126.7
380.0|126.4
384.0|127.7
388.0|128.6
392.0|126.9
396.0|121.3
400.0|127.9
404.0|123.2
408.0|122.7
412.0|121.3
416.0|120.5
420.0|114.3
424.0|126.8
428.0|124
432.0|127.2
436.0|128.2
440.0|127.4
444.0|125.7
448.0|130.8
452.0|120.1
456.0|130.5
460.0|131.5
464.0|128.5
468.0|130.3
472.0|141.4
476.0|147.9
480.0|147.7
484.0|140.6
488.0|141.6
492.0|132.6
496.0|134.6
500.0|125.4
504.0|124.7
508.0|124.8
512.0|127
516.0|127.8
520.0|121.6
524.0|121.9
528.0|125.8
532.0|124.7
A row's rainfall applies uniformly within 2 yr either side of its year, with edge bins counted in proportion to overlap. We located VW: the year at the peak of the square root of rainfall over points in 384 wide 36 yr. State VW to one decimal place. 388.0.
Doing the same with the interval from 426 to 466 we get 460.0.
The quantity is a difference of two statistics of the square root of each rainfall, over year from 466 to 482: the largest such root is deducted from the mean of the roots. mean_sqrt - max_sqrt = -0.26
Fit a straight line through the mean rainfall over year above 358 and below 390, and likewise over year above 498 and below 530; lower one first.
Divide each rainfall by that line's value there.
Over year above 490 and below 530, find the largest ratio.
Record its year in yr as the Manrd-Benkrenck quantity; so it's 496.0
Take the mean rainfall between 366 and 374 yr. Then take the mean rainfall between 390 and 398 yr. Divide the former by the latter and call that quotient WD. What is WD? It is 1.02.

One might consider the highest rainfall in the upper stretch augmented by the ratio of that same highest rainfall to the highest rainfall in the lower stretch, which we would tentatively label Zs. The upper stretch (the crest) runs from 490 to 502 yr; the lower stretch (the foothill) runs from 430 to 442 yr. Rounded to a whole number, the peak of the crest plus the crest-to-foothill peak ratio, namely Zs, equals 136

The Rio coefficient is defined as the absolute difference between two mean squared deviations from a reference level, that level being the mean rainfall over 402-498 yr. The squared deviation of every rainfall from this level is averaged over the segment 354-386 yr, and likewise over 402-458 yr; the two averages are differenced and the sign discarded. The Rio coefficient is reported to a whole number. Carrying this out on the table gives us 23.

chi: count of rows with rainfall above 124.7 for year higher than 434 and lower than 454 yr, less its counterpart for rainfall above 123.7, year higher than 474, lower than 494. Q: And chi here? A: -1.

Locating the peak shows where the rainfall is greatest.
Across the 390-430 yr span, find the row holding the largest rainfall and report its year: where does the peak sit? 400.0 yr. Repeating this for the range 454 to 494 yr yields 476.0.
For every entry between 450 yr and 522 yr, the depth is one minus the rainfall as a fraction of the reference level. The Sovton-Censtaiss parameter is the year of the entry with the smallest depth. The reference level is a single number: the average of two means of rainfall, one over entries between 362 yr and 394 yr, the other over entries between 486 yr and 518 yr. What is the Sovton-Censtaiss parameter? 476.0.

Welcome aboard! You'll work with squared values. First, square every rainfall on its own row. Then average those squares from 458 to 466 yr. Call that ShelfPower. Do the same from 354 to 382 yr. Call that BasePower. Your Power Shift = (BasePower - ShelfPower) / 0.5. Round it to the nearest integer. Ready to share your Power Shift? -2507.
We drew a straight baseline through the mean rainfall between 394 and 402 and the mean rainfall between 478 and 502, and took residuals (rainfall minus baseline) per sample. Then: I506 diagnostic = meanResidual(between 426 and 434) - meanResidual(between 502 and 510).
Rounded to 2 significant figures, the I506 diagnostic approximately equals 11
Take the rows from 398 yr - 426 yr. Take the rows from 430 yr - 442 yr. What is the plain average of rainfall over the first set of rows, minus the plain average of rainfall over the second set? -5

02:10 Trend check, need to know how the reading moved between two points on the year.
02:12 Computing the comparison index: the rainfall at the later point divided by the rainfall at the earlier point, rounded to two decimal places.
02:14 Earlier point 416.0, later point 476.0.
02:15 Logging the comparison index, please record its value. 1.23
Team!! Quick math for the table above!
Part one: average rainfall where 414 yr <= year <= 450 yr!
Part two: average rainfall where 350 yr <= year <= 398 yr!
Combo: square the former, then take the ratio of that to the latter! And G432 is 125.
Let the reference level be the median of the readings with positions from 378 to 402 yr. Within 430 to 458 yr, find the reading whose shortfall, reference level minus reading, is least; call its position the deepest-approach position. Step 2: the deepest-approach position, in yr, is 448.0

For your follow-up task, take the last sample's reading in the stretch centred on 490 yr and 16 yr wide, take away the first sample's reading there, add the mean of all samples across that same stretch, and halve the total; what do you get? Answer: 65.7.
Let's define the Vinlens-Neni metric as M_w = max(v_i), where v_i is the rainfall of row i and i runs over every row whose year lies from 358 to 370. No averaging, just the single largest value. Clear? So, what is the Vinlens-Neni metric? 127.8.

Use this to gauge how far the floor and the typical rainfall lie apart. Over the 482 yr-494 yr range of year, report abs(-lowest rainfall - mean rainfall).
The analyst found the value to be 271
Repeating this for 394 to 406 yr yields 245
